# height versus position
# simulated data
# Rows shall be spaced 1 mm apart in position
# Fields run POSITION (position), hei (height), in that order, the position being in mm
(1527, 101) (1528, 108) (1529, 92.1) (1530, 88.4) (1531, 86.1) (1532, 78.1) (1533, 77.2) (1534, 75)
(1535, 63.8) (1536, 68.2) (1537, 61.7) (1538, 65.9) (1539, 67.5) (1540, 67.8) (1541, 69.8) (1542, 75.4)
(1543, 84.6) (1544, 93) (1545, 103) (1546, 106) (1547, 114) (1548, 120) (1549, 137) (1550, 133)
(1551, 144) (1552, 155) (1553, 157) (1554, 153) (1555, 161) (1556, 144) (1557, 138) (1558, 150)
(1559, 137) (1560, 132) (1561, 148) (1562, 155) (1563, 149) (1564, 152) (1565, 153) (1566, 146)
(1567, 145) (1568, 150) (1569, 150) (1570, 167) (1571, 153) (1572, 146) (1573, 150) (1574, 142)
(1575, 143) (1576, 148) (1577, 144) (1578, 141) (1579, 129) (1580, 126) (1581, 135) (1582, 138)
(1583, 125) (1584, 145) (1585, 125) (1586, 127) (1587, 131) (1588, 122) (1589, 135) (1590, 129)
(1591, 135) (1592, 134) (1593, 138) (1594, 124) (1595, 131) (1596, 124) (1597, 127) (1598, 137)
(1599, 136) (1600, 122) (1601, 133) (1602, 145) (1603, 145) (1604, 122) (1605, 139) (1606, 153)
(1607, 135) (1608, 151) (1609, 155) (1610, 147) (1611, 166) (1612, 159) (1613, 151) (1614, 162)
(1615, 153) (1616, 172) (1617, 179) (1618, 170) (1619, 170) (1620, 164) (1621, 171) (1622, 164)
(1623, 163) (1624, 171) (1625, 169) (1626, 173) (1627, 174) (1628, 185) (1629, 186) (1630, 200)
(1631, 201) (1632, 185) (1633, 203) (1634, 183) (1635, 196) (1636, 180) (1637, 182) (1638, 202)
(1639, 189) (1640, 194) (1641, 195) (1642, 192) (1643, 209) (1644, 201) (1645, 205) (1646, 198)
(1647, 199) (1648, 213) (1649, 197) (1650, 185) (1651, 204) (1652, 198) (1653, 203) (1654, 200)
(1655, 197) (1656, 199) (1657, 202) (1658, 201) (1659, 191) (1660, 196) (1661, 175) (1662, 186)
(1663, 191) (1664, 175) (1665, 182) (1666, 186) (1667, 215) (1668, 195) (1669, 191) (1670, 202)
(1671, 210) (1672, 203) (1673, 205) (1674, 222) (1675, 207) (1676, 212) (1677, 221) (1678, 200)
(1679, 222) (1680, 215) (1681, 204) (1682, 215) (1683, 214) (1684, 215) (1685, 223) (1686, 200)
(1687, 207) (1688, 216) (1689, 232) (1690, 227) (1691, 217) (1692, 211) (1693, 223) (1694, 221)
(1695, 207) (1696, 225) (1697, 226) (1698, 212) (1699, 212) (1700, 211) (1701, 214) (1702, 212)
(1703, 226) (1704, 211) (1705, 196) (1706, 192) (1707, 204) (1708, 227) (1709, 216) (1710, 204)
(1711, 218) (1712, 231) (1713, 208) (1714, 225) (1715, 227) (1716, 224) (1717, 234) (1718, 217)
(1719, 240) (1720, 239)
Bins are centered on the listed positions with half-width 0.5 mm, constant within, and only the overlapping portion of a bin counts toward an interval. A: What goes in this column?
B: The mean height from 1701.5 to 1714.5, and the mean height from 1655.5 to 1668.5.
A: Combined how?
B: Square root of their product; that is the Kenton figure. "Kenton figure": 202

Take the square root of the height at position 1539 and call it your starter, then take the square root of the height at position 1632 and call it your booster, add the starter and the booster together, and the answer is 21.8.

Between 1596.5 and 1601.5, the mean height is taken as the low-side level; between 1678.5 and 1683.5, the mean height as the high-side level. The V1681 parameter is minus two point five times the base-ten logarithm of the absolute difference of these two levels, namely -4.8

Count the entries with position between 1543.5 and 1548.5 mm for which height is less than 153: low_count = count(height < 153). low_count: 5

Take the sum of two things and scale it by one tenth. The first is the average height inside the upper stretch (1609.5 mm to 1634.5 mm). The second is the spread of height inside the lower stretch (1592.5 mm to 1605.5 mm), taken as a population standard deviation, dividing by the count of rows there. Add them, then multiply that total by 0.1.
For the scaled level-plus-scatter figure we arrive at 18.1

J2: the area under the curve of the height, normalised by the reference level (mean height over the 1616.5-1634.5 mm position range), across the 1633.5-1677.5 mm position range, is 49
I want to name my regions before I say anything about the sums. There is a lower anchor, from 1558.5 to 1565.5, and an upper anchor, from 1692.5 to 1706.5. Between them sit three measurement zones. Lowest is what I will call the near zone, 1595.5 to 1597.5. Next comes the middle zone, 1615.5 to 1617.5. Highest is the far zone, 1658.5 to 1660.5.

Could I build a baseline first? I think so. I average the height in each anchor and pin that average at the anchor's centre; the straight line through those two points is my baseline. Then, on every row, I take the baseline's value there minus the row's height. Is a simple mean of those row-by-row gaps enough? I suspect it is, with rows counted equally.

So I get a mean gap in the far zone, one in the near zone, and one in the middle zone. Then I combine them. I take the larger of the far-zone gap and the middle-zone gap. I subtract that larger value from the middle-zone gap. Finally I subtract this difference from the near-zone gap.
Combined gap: 41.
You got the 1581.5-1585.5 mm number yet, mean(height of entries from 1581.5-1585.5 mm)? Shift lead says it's 133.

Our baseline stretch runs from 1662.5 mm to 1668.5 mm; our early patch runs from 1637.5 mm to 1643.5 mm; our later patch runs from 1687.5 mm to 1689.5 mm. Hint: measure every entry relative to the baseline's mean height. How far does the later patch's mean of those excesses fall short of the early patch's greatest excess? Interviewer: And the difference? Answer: -15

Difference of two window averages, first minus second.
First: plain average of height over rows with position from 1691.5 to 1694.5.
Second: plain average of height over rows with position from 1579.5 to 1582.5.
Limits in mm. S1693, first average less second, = 85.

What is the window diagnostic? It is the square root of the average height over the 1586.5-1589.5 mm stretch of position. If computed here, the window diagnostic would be 11.4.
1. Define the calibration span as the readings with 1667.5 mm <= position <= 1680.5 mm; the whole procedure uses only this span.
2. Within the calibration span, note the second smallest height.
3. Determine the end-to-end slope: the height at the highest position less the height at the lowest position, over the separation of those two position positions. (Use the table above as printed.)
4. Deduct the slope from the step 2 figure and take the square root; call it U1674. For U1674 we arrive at 13.9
